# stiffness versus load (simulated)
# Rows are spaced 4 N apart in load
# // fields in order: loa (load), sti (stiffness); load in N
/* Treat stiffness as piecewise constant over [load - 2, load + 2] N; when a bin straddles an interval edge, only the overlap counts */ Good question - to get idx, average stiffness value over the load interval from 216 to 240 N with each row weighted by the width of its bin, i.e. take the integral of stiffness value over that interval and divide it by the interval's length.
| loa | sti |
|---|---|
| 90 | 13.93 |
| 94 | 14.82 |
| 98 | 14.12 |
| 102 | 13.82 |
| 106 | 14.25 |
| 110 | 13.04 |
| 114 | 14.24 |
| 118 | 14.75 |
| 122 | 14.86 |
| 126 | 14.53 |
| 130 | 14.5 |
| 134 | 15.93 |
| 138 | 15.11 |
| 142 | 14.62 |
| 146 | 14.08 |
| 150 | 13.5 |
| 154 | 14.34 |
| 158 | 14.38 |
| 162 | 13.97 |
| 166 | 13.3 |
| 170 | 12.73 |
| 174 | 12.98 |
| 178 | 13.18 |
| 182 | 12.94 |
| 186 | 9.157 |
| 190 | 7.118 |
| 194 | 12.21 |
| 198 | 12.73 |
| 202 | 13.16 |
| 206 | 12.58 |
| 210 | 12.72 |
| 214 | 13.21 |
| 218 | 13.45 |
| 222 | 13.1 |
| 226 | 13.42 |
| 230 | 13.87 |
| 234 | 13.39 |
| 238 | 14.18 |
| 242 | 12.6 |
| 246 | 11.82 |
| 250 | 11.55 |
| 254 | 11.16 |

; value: 13.6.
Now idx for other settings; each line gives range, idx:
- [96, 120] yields 14.0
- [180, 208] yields 11.4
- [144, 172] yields 13.8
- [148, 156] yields 13.9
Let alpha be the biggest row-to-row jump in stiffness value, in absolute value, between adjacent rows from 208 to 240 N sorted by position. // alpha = 0.8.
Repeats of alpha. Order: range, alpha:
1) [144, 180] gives 0.8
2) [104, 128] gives 1.2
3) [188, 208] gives 5.1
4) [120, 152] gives 1.4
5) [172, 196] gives 5.1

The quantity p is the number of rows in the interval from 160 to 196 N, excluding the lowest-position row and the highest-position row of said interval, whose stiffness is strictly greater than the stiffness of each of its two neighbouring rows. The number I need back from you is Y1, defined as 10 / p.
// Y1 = 10.0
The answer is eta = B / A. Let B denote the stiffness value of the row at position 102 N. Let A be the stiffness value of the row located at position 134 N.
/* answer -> 0.87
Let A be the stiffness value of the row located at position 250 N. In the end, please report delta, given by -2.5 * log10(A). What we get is -2.66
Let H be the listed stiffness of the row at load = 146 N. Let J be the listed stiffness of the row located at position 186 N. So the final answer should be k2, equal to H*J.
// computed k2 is 129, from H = 14.08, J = 9.157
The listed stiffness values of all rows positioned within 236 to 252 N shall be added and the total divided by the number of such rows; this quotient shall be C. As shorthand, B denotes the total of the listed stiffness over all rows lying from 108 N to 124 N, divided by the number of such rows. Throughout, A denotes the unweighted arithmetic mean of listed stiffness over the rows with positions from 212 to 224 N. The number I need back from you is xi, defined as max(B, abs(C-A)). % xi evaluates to 14.22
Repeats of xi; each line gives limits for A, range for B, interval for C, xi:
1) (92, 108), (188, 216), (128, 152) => 11.96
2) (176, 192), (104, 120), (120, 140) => 14.07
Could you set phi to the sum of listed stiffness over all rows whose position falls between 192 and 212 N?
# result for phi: 63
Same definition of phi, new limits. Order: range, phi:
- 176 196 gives 55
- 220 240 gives 68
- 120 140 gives 75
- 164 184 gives 65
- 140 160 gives 71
